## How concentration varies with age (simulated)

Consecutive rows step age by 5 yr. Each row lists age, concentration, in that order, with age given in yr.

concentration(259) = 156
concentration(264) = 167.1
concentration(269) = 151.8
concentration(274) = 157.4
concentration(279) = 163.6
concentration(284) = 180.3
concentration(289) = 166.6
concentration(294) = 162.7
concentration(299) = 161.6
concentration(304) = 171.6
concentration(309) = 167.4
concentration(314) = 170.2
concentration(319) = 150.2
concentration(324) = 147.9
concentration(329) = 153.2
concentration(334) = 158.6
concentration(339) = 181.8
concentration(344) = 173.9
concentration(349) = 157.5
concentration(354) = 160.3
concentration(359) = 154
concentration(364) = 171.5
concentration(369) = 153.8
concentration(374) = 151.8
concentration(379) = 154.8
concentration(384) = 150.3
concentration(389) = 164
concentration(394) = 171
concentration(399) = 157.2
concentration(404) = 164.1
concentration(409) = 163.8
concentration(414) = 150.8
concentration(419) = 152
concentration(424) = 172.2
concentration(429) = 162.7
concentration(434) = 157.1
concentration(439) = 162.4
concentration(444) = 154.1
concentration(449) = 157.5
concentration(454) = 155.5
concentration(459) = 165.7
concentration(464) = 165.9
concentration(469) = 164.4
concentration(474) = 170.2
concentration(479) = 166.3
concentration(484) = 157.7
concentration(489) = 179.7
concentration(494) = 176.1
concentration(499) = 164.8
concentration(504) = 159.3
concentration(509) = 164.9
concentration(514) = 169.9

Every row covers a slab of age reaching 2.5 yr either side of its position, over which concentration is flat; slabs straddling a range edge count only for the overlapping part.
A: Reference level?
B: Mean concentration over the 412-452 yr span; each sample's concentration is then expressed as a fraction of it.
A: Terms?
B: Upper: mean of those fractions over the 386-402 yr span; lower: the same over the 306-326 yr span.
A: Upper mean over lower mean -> 1.03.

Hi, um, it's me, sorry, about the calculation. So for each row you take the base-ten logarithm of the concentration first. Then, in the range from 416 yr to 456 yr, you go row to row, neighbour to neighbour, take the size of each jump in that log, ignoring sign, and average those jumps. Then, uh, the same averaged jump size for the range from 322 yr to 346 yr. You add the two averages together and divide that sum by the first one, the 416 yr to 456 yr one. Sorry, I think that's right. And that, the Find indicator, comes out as 2.3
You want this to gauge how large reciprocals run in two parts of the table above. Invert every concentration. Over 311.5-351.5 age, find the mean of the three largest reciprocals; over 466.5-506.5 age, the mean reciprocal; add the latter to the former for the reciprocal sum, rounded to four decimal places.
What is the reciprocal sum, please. 0.0126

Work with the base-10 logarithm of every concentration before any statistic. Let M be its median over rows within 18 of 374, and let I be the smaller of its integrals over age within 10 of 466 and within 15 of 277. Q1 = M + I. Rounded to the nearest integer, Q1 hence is 47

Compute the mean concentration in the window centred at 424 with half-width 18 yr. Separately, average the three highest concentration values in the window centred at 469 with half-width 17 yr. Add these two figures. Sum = 327.6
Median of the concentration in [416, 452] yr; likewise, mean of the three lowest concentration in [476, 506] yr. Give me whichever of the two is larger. 160.6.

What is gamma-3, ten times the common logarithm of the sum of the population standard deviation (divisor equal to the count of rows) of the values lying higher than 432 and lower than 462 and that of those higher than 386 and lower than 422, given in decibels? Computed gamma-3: 10.4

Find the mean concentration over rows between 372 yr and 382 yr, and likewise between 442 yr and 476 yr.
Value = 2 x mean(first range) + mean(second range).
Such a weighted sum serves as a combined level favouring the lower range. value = 468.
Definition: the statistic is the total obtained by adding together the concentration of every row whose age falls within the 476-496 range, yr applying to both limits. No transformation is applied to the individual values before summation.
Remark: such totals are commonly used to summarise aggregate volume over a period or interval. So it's 680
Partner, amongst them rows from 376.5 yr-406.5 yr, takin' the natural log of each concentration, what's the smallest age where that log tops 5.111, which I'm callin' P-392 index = 394 yr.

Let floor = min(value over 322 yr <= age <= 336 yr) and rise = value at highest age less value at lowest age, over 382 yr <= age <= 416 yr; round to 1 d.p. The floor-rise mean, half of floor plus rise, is 74.2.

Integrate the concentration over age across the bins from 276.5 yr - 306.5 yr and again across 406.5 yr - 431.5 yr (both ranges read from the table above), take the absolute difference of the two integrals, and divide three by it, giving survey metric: 0.0029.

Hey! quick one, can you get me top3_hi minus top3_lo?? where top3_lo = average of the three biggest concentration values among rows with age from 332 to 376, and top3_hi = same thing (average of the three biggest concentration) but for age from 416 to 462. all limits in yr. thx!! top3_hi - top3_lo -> -9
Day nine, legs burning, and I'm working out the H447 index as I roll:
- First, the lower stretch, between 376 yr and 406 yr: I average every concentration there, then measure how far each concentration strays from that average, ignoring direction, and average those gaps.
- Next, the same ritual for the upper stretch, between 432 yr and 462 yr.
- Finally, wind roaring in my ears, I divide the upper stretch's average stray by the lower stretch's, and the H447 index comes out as 0.58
